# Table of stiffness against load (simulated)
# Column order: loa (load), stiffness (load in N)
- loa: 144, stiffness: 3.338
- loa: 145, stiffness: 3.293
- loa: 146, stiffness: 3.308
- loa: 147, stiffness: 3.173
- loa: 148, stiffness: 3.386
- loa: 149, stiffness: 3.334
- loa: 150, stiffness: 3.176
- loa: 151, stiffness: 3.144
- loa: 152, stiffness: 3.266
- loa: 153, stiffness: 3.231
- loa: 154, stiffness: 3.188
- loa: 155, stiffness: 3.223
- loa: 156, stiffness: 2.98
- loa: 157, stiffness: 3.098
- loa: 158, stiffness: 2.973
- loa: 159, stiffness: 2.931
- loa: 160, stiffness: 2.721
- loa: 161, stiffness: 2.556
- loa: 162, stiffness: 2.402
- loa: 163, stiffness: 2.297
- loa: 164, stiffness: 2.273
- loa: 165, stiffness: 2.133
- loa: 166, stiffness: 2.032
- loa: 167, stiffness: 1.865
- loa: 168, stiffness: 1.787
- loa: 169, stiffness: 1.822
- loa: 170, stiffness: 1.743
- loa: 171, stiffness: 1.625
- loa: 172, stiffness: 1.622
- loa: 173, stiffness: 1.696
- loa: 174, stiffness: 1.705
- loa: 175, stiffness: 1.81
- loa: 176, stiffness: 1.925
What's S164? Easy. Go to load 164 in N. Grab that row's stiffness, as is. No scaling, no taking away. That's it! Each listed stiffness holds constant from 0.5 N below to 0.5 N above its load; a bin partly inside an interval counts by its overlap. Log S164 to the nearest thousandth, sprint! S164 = 2.273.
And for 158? 2.973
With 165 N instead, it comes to 2.133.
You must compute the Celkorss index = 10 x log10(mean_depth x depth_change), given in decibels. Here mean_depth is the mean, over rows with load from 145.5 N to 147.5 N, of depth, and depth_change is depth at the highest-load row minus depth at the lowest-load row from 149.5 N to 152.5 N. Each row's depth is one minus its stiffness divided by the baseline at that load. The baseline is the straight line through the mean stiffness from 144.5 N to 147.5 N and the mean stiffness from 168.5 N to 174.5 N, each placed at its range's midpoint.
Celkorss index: -35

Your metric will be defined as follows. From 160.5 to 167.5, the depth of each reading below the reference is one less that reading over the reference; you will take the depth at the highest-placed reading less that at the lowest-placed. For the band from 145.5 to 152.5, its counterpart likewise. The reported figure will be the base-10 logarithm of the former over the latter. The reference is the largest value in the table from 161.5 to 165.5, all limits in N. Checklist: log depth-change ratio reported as 1.2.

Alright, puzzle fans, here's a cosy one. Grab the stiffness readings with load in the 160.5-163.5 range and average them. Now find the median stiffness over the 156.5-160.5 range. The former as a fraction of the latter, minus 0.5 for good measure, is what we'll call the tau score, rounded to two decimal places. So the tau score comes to 0.32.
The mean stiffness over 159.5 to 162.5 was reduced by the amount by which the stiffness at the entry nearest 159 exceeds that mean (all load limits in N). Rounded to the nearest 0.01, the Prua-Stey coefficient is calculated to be 2.19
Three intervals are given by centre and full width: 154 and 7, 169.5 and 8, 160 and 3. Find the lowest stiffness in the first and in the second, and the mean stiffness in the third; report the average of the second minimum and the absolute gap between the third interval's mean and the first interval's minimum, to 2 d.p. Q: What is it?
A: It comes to 0.93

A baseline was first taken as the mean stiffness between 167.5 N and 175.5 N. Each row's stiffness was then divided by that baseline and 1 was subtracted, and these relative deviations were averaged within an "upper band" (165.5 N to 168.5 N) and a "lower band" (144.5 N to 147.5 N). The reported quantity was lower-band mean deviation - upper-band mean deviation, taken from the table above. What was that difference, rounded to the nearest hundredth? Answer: 0.79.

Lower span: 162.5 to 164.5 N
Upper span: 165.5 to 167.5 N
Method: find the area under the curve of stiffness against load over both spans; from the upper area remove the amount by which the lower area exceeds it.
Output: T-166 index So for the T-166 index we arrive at 3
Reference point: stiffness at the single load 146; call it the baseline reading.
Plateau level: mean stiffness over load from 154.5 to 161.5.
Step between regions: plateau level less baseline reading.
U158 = -0.38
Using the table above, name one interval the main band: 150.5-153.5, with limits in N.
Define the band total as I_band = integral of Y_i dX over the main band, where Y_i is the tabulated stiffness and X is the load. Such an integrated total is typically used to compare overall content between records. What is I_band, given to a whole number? 10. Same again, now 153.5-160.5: 21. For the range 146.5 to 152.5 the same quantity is 19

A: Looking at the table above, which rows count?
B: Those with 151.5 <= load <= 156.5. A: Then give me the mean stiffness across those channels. 3.2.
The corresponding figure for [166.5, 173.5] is 1.7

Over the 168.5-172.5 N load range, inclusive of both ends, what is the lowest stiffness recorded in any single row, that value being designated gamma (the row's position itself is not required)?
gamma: 1.622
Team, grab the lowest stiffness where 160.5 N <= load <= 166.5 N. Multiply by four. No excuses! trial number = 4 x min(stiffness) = 8.1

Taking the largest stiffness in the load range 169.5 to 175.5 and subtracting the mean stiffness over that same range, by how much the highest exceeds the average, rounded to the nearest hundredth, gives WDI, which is 0.11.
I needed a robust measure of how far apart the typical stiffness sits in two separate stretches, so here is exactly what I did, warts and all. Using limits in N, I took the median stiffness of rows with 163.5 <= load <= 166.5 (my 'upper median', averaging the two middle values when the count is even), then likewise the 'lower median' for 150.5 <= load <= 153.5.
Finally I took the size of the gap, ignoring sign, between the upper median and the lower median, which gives 1.1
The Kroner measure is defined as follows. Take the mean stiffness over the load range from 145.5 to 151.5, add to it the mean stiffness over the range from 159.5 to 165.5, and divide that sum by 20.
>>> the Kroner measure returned 0.28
